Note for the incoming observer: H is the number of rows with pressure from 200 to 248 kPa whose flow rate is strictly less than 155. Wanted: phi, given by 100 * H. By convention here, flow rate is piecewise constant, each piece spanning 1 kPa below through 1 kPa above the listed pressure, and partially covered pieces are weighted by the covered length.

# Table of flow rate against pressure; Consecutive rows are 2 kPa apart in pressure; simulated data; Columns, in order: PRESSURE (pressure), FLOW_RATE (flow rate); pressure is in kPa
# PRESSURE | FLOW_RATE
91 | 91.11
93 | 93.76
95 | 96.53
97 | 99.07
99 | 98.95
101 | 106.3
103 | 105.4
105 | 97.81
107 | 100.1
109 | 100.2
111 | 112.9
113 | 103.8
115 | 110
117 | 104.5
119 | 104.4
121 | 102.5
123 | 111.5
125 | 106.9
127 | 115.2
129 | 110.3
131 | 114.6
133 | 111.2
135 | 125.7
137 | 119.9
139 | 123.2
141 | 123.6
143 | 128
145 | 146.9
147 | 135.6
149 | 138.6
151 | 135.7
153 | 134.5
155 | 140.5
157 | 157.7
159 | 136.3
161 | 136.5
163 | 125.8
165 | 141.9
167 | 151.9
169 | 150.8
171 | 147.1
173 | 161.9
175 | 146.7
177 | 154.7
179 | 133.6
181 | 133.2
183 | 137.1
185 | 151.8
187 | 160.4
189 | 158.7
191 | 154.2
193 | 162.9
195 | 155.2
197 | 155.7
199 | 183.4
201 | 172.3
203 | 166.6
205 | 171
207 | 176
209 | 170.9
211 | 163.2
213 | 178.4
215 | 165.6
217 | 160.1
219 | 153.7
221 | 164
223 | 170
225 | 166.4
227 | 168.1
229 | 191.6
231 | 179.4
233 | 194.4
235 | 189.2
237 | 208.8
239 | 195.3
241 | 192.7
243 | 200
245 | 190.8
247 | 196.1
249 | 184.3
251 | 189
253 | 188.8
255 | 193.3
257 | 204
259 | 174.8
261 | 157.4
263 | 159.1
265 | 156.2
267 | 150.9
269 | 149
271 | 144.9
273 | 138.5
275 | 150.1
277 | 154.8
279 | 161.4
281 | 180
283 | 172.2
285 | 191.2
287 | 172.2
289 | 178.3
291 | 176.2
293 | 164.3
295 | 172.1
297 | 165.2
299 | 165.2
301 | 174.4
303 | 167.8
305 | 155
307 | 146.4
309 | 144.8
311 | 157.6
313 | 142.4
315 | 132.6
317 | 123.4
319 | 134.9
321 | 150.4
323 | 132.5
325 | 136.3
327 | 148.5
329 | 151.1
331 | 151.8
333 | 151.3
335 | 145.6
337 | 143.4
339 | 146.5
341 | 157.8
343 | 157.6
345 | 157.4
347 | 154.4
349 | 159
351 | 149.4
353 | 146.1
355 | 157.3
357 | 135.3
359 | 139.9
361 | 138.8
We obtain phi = 100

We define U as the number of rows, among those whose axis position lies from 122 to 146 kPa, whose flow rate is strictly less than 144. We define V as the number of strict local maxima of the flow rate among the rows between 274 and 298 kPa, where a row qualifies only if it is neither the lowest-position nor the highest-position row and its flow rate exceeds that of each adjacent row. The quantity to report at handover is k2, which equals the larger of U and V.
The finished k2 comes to 11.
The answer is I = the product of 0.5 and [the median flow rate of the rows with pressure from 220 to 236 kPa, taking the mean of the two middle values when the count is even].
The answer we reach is 87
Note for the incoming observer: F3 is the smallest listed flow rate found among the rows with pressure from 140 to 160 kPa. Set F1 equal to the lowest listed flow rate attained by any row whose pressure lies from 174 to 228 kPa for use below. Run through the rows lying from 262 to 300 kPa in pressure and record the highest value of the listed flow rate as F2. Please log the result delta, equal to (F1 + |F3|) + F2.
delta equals 448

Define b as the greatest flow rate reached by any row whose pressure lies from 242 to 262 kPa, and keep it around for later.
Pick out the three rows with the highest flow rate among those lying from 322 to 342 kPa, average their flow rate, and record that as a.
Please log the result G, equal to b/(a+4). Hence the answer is 1.3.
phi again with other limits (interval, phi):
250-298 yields 600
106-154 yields 2400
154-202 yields 1500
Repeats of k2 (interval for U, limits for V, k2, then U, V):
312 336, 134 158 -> 6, 6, 2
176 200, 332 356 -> 3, 3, 2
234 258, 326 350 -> 2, 0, 2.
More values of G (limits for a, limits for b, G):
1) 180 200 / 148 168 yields 0.9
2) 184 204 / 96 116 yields 0.6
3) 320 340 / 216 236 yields 1.3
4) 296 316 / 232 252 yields 1.2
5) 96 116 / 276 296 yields 1.7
